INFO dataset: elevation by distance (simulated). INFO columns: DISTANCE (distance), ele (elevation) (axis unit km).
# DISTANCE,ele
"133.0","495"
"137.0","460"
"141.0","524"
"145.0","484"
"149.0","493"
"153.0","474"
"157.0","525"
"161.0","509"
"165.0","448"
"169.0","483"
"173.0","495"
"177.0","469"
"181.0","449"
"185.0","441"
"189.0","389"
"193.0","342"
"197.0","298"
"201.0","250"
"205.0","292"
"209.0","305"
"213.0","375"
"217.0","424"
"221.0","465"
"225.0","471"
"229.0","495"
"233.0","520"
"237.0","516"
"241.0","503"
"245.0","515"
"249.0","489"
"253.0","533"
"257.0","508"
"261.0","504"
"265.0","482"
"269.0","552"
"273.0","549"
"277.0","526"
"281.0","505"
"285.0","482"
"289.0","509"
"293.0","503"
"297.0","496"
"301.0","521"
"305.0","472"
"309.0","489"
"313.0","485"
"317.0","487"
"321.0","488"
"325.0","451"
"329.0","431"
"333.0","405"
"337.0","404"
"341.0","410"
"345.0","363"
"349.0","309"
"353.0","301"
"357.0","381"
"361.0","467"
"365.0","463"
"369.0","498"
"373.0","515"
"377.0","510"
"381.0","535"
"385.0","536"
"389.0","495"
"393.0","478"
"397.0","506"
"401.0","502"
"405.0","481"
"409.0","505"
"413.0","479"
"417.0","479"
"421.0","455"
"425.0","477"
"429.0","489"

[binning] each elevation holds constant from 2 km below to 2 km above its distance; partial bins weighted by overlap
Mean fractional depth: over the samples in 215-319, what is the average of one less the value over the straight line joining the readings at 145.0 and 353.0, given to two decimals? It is -0.33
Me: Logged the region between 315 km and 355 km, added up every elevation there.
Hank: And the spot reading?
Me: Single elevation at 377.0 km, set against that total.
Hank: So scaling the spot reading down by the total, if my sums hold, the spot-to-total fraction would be 0.13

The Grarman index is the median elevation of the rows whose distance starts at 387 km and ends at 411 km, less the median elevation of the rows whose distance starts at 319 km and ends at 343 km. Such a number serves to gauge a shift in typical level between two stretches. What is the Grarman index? 78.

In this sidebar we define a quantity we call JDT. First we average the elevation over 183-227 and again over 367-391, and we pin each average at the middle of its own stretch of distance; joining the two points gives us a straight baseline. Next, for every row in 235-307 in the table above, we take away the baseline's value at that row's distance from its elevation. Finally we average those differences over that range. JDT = 85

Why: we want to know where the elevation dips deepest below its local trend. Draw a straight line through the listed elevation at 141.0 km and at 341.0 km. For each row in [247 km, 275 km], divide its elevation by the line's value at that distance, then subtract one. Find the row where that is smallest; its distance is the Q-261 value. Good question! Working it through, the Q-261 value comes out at 249.0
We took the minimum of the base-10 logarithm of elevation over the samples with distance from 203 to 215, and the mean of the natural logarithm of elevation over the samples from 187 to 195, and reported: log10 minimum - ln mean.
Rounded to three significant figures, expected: -3.43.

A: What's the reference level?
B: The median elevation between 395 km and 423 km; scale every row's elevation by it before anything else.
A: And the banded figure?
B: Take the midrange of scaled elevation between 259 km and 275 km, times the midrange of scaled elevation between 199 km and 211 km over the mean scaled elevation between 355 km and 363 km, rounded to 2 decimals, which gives 0.70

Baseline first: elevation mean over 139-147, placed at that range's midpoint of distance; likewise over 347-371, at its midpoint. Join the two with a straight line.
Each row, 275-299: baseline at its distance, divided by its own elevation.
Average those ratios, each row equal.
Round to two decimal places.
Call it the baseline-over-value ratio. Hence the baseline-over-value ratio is 0.87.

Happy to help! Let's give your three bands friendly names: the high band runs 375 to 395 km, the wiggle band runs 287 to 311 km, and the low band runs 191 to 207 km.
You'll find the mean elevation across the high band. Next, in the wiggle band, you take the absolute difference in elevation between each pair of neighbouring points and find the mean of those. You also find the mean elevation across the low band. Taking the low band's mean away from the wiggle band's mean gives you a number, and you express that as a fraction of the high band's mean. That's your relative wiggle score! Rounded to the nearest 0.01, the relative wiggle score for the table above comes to -0.54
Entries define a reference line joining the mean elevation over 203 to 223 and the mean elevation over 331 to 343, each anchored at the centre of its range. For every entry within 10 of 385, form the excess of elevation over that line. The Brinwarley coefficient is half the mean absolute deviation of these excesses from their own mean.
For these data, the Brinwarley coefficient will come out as 10.4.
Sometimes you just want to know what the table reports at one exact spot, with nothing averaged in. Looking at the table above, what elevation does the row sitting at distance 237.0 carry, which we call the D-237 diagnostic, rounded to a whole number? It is 516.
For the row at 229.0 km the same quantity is 495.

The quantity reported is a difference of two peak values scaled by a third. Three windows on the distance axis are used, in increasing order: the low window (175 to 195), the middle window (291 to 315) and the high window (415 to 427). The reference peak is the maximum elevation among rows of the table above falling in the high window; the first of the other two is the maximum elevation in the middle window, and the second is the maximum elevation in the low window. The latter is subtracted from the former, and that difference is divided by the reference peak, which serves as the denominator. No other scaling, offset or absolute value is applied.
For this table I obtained 0.11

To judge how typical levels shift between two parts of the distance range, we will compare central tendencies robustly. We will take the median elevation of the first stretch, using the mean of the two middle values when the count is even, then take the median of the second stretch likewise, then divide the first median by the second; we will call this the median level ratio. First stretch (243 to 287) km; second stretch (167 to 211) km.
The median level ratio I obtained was 1.31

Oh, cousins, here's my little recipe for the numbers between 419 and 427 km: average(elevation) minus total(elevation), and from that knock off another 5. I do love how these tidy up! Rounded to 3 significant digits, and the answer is -471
